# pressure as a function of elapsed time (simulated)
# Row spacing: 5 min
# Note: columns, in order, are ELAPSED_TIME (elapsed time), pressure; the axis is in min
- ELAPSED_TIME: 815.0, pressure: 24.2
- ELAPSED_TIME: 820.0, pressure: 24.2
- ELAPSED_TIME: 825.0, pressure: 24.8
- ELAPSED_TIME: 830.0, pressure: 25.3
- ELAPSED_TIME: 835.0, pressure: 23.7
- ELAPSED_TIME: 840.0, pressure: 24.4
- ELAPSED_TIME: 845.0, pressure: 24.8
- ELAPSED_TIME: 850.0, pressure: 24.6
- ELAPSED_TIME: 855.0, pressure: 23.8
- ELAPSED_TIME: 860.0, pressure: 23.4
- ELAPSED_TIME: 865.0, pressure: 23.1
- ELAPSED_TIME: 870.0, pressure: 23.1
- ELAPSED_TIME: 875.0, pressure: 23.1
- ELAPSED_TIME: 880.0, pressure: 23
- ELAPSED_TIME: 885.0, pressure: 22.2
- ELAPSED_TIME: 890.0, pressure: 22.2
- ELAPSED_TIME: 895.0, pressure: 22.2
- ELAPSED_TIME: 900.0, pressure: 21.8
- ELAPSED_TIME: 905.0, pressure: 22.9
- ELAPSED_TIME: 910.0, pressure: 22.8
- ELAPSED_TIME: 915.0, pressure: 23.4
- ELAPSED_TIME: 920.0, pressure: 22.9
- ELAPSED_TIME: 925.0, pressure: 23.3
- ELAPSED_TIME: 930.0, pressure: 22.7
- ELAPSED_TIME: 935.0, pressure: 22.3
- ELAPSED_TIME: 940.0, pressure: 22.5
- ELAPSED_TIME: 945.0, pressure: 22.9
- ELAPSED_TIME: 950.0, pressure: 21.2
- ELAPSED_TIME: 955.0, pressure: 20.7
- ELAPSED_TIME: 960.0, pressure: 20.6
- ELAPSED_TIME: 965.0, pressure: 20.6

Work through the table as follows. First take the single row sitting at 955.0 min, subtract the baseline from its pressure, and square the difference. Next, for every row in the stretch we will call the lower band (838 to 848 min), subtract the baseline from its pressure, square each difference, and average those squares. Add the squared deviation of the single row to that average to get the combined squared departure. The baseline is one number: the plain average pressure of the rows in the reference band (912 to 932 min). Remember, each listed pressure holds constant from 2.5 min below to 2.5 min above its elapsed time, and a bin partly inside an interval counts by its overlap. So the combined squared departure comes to 8.0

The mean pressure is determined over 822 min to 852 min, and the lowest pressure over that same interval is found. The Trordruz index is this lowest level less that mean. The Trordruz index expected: -0.9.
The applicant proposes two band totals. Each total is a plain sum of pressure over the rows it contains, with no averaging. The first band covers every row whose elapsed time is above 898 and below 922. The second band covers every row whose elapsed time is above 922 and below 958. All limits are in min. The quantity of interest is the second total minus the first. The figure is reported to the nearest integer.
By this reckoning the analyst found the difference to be 42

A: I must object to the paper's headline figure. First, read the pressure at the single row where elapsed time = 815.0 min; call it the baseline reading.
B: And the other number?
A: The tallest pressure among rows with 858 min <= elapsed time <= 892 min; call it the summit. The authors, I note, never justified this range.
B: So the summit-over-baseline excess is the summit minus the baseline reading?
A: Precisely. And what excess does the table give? -0.80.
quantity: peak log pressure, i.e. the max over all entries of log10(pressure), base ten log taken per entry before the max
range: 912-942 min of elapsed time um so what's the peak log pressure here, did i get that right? 1.37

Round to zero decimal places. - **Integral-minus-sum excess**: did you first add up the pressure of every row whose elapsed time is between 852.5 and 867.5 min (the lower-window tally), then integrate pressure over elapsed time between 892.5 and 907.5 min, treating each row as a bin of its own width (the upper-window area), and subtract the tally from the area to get 264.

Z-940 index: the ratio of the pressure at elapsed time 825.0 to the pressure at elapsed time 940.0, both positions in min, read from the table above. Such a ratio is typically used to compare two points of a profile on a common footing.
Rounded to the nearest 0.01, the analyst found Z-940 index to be 1.10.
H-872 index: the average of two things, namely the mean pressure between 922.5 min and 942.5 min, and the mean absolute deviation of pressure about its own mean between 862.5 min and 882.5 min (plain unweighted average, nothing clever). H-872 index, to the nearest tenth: 11.4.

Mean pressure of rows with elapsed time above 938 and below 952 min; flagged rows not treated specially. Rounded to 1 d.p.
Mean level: 22.2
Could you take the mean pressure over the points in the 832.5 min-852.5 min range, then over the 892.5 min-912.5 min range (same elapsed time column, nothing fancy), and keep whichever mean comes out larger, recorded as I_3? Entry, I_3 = 24.4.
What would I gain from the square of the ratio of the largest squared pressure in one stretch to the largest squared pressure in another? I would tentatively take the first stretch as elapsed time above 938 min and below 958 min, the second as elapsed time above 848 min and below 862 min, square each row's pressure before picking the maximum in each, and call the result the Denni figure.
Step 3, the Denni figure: 0.75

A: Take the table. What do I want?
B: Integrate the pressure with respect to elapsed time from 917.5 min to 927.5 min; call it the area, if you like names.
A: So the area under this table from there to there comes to 231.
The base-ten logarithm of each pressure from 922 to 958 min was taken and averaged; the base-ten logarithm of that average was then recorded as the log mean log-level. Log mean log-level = 0.129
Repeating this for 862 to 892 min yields 0.133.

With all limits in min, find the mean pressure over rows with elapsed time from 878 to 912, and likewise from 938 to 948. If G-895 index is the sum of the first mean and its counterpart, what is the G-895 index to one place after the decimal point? 45.1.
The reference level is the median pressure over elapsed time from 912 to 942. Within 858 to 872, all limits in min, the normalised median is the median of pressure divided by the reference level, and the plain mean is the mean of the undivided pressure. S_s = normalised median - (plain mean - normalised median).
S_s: -21.2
